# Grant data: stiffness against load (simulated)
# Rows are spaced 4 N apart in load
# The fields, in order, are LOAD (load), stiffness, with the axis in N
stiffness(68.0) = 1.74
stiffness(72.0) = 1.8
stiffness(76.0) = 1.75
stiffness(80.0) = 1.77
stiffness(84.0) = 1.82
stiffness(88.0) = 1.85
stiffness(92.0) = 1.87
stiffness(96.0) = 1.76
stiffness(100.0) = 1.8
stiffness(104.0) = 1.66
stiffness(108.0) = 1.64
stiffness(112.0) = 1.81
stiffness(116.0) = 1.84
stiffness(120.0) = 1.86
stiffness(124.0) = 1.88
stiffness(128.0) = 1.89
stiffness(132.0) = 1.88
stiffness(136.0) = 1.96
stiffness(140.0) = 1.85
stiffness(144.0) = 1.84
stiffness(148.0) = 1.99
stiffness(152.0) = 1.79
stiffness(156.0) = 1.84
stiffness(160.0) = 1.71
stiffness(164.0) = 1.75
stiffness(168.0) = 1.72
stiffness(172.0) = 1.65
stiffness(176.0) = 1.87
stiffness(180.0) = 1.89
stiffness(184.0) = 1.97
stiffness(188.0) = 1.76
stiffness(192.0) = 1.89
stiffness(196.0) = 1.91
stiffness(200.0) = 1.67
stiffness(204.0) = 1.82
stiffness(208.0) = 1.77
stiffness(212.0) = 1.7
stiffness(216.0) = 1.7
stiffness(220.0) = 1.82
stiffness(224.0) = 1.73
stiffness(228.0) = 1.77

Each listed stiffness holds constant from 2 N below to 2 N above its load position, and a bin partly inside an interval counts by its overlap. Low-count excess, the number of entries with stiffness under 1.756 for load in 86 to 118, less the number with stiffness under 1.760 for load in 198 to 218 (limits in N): -1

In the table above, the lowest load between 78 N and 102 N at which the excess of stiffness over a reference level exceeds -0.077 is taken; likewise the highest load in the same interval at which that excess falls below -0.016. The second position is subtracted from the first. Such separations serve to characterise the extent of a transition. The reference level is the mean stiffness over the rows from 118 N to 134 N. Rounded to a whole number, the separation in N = -16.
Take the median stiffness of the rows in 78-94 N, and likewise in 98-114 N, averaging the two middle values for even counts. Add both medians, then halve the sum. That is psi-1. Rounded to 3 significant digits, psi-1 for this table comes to 1.78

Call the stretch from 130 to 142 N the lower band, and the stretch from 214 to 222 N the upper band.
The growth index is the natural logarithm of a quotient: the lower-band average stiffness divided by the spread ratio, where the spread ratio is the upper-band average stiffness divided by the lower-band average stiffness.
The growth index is 0.715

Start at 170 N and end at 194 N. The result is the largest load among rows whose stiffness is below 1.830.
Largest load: 188.0 N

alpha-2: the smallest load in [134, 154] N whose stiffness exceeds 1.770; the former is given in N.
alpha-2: 136.0 N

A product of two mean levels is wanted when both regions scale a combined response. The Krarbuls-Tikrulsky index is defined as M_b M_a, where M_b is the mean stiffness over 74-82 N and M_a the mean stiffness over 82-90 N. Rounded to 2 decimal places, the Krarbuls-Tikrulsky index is 3.23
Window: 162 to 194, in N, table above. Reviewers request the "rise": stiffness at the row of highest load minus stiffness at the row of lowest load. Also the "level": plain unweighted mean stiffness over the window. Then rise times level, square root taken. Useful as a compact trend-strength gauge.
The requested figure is 0.50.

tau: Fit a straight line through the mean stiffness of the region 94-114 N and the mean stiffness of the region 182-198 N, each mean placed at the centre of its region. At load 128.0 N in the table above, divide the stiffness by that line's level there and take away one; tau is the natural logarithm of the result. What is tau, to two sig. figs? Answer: -2.7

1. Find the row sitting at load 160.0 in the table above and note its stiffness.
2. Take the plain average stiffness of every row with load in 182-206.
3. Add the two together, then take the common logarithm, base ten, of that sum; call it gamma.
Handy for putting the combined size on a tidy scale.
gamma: 0.550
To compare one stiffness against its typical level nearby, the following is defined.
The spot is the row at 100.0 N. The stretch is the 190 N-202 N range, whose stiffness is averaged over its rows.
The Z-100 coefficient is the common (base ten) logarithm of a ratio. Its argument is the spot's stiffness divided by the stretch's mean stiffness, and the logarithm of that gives -0.01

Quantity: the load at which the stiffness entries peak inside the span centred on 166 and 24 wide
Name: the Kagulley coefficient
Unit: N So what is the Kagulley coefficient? 176.0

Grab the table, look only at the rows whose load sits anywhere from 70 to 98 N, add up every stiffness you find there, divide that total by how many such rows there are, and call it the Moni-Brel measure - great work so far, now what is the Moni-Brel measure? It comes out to 1.80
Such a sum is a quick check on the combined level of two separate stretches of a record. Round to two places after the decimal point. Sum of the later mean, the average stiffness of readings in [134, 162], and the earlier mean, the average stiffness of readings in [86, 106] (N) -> 3.64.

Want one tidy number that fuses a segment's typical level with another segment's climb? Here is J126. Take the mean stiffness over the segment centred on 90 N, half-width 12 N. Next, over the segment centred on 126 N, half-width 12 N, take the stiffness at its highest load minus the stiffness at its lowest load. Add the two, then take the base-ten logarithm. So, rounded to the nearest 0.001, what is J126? 0.286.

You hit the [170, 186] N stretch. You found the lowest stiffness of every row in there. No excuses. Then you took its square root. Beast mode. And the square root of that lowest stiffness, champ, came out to 1.28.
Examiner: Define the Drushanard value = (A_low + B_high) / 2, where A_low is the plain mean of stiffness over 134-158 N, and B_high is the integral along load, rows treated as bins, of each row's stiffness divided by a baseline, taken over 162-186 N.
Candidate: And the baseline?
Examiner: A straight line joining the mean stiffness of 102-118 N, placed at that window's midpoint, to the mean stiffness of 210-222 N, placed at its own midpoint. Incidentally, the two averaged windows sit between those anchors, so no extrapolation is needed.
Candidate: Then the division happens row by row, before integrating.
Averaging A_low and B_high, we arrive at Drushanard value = 13.4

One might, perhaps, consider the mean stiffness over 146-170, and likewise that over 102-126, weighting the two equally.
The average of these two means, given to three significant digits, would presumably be 1.79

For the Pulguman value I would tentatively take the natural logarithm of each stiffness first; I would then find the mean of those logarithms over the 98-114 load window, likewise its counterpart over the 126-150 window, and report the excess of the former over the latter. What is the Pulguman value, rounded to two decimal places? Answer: -0.10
